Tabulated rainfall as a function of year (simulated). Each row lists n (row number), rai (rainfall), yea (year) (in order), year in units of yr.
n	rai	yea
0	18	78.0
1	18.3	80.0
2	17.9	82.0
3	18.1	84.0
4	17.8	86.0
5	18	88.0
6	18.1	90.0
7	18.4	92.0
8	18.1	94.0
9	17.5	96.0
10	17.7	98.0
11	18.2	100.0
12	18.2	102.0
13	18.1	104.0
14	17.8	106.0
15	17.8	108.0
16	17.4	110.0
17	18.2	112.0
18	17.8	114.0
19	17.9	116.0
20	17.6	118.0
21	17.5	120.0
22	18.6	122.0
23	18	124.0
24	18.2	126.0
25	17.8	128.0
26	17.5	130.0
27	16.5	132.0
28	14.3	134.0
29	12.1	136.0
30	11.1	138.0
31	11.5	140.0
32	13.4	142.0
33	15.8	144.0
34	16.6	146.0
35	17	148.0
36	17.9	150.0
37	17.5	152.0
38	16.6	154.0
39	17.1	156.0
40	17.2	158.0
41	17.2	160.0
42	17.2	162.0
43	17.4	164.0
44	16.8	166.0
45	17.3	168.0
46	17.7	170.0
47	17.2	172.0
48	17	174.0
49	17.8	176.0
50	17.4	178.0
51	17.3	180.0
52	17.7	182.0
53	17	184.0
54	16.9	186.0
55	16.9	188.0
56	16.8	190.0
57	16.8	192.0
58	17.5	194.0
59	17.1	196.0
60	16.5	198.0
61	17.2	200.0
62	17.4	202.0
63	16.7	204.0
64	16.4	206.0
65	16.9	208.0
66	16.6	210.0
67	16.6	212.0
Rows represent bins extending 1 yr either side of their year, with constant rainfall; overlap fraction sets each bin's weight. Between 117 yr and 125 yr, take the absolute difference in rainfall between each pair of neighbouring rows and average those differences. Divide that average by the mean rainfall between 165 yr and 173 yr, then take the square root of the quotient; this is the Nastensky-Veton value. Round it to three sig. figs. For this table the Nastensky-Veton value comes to 0.187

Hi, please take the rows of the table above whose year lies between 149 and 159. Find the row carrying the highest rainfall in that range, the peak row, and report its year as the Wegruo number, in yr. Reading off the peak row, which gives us 150.0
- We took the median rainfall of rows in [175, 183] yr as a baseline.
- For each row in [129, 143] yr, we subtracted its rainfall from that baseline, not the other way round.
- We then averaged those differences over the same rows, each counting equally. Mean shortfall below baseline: 3.8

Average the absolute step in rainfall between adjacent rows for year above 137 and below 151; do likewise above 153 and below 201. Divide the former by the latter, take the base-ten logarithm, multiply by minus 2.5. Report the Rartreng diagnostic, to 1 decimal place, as -1.3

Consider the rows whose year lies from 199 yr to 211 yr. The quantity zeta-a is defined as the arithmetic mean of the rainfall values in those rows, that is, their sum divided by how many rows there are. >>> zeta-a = 16.9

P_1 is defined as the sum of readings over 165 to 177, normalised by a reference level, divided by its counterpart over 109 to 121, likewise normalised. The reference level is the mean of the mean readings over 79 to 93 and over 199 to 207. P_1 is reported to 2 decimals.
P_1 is 0.98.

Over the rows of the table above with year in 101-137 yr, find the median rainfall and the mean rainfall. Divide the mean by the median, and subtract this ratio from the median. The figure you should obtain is 16.8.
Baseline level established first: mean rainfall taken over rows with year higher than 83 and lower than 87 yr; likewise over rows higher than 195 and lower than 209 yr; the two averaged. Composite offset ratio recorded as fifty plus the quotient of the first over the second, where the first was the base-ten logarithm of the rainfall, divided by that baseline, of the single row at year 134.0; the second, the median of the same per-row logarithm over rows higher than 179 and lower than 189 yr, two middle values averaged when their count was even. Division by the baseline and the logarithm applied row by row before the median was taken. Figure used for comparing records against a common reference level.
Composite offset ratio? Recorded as 58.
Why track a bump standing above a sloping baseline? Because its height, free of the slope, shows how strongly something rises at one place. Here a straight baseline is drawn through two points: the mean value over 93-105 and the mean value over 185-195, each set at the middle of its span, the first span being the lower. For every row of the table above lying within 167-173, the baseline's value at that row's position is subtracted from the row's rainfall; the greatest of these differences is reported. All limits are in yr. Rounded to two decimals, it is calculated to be 0.50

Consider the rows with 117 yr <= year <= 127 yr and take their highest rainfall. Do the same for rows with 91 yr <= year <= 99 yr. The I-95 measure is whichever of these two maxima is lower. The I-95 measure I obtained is 18.4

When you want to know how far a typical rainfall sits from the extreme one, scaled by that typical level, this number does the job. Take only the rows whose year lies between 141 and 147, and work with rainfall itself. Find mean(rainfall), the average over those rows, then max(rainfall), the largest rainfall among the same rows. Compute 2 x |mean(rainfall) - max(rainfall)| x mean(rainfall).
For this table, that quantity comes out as 41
